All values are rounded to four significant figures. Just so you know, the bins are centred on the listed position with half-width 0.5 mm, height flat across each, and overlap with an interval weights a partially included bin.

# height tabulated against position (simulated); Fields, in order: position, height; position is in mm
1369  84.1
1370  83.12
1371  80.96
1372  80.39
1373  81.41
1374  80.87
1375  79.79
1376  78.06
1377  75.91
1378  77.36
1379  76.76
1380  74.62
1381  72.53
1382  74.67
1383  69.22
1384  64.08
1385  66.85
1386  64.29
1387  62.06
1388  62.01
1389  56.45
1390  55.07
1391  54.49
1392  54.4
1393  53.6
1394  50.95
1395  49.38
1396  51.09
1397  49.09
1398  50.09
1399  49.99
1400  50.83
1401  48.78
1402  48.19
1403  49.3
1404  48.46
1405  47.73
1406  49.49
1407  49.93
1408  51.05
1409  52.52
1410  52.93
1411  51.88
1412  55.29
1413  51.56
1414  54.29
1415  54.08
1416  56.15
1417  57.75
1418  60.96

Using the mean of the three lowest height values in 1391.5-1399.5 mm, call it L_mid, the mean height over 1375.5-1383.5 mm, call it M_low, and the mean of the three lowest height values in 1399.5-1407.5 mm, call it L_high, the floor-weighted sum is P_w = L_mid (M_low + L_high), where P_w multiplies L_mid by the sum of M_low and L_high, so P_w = 6088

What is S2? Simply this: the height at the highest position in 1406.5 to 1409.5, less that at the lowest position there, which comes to 2.6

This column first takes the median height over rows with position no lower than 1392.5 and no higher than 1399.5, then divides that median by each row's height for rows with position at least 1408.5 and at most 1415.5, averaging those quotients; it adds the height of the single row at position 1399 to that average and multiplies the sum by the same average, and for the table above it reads 48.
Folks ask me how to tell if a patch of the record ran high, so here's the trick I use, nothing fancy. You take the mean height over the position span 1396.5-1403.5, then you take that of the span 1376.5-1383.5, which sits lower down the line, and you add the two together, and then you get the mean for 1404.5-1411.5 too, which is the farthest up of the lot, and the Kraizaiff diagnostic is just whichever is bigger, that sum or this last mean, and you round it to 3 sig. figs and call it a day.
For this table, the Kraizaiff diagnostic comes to 124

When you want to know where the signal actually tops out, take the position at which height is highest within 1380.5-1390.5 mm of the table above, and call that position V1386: 1382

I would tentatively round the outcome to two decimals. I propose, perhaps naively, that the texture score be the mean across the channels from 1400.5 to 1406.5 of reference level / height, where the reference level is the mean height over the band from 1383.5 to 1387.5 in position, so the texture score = 1.32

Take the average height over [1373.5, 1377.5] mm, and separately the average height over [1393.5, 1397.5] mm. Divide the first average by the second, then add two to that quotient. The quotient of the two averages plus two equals 3.57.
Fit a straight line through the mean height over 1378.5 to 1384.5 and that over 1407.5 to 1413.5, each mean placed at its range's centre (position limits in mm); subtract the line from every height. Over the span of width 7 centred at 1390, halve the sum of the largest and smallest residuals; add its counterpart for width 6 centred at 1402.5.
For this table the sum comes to -18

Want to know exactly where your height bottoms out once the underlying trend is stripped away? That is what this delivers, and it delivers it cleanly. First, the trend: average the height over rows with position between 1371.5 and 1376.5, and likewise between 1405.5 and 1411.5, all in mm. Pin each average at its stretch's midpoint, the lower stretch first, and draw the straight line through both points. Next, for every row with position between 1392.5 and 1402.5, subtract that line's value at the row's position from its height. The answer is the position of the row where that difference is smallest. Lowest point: 1395 mm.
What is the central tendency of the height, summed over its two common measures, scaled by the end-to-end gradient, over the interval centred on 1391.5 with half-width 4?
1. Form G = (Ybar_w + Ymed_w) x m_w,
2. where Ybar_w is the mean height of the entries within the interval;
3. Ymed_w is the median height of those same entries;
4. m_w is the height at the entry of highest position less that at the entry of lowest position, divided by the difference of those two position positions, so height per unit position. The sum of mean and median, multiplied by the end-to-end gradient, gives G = -197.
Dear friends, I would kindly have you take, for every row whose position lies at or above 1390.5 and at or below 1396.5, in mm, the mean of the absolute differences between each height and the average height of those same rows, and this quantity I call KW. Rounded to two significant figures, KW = 1.8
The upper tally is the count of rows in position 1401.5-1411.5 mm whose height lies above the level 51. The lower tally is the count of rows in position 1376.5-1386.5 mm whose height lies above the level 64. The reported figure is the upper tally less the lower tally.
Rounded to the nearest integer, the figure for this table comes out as -6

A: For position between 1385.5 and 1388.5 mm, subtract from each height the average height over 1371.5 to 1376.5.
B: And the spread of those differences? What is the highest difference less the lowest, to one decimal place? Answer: 2.3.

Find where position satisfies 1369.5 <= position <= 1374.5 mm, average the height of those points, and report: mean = 81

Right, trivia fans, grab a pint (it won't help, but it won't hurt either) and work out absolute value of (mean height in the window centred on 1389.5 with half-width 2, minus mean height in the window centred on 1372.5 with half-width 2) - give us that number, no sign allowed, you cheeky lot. 24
